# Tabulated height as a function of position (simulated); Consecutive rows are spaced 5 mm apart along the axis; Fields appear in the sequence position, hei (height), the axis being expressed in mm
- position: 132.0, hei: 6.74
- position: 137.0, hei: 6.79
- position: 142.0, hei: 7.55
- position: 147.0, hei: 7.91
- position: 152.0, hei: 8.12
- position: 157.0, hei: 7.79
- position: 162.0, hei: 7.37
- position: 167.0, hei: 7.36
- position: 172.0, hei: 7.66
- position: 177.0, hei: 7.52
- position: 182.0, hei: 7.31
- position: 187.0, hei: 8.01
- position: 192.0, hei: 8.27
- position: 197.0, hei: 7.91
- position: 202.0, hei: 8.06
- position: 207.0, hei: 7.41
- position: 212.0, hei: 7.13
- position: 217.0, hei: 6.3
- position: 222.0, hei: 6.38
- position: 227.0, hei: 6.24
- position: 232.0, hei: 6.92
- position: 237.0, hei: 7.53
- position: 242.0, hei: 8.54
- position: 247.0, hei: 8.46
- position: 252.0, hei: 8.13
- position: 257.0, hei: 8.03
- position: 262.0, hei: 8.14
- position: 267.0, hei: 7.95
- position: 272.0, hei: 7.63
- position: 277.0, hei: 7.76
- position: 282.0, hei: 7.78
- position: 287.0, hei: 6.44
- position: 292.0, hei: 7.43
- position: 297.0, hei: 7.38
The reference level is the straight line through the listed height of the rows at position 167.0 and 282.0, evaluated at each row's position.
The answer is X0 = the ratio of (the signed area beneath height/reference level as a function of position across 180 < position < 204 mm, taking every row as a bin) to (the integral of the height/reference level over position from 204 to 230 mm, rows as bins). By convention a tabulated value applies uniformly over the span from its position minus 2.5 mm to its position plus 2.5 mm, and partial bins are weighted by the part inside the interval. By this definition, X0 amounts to 1.10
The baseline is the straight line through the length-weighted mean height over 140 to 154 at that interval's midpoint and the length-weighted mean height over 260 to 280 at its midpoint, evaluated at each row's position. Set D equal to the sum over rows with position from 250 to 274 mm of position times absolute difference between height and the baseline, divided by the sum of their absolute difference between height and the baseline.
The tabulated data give 261.2 mm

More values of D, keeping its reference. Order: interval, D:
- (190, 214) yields 204.9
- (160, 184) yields 171.9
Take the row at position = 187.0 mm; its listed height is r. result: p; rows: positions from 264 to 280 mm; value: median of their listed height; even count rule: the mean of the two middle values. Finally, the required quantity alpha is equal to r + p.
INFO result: 15.8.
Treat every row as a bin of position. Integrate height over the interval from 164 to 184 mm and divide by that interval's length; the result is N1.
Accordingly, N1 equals 7.5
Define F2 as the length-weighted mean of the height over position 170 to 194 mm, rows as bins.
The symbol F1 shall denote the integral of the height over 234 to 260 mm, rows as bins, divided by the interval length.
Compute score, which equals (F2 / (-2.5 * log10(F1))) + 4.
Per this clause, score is 0.59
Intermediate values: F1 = 8.11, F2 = 7.7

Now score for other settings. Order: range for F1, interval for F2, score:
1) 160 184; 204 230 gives 0.92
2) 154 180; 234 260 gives 0.30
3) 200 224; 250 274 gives 0.24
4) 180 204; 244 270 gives 0.38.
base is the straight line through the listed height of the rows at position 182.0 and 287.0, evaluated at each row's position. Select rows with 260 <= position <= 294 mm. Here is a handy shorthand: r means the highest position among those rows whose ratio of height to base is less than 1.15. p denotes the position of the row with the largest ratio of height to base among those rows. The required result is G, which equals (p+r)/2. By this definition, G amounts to 274.5 mm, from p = 262.0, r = 287.0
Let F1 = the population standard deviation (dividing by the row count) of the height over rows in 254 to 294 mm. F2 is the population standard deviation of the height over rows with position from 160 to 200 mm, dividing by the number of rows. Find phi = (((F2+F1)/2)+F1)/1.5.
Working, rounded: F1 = 0.50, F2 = 0.33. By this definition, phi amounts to 0.61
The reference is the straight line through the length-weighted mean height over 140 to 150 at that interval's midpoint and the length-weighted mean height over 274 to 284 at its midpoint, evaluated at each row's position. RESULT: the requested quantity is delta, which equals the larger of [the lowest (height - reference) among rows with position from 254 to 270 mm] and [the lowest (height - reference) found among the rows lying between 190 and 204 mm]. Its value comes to 0.19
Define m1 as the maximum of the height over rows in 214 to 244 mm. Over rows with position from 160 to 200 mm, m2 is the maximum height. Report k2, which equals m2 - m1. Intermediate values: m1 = 8.54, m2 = 8.27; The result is -0.3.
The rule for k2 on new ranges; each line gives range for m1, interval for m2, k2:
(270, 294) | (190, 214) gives 0.5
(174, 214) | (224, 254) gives 0.3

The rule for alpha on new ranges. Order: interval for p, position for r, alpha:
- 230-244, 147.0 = 15.4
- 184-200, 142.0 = 15.6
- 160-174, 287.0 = 13.8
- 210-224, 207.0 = 13.8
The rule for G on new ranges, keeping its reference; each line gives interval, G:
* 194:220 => 209.5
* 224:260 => 239.5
